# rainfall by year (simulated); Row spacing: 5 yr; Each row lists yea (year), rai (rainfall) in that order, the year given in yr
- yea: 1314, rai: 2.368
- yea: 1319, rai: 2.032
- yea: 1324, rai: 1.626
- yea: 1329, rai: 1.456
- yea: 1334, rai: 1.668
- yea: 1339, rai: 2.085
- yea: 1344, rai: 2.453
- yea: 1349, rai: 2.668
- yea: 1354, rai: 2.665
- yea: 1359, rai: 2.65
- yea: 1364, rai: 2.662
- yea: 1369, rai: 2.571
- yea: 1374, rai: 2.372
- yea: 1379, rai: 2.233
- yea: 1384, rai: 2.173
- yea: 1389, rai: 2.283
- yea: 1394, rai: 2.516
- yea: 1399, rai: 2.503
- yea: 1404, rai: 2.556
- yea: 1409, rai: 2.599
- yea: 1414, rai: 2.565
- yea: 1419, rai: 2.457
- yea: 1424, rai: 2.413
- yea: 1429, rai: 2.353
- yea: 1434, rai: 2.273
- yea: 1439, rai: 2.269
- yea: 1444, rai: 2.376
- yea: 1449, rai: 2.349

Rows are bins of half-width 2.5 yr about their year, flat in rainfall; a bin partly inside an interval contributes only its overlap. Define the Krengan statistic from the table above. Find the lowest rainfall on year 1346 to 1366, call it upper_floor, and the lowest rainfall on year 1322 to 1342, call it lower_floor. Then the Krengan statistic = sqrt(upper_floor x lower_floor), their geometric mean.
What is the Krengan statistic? 1.96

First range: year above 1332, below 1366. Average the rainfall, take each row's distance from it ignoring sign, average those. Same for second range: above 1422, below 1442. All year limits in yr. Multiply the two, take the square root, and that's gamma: 0.13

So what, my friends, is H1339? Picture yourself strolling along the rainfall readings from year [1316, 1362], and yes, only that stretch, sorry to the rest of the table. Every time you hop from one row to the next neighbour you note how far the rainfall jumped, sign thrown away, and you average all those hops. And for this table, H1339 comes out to 0.226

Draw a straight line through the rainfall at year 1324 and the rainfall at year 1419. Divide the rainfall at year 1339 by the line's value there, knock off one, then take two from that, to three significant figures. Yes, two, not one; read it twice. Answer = -1.81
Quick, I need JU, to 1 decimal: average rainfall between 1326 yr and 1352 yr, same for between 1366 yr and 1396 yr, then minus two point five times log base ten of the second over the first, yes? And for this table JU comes -0.1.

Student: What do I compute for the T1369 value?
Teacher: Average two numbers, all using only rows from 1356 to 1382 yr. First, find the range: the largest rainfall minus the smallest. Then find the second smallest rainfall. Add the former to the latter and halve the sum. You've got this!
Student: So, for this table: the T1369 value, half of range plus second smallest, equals 1.40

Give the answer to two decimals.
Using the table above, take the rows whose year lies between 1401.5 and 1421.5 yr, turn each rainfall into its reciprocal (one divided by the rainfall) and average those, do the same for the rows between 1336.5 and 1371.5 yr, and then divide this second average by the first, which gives 1.01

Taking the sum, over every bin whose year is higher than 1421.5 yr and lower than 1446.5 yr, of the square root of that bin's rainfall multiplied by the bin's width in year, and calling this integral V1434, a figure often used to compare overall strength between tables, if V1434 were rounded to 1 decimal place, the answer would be 38.2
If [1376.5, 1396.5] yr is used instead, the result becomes 30.3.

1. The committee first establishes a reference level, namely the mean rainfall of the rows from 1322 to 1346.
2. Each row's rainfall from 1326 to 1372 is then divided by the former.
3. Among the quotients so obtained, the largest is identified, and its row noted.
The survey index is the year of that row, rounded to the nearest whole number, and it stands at 1349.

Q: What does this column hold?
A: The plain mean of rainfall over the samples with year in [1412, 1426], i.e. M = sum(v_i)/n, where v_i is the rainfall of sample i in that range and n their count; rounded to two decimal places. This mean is 2.48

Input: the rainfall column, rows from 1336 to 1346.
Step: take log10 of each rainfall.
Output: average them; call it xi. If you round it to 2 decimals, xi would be 0.35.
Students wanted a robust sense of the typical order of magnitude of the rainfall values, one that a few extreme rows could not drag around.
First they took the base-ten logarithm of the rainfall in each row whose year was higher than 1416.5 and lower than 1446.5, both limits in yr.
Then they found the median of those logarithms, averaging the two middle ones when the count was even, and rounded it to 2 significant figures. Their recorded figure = 0.37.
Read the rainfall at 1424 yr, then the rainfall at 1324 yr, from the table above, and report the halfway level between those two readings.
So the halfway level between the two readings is 2.02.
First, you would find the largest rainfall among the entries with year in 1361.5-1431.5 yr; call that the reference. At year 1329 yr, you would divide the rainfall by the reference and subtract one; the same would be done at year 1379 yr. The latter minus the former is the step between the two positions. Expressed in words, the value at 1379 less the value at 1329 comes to 0.29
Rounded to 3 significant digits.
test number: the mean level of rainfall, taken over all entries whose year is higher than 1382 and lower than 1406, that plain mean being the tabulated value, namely 2.41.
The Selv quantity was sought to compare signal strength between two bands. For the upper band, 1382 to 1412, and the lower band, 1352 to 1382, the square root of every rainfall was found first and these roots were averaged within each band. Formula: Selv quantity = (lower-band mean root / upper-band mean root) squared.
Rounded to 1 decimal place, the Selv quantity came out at 1.0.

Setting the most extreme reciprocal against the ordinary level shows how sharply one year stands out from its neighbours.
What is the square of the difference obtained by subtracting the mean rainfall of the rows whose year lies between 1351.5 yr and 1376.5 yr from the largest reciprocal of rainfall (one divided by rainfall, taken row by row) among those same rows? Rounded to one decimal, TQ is 4.7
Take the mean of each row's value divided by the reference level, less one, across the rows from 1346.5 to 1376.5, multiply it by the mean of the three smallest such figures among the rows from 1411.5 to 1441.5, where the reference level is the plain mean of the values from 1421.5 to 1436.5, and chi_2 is -0.0022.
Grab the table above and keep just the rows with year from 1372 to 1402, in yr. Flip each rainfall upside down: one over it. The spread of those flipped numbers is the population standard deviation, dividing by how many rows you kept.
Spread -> 0.023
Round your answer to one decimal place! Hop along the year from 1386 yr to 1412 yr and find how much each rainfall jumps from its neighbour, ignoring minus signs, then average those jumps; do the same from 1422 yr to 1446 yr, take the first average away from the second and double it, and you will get 0.0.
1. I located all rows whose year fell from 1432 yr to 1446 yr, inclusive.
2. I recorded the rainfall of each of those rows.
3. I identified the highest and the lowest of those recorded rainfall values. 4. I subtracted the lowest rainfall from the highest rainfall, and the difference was 0.11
